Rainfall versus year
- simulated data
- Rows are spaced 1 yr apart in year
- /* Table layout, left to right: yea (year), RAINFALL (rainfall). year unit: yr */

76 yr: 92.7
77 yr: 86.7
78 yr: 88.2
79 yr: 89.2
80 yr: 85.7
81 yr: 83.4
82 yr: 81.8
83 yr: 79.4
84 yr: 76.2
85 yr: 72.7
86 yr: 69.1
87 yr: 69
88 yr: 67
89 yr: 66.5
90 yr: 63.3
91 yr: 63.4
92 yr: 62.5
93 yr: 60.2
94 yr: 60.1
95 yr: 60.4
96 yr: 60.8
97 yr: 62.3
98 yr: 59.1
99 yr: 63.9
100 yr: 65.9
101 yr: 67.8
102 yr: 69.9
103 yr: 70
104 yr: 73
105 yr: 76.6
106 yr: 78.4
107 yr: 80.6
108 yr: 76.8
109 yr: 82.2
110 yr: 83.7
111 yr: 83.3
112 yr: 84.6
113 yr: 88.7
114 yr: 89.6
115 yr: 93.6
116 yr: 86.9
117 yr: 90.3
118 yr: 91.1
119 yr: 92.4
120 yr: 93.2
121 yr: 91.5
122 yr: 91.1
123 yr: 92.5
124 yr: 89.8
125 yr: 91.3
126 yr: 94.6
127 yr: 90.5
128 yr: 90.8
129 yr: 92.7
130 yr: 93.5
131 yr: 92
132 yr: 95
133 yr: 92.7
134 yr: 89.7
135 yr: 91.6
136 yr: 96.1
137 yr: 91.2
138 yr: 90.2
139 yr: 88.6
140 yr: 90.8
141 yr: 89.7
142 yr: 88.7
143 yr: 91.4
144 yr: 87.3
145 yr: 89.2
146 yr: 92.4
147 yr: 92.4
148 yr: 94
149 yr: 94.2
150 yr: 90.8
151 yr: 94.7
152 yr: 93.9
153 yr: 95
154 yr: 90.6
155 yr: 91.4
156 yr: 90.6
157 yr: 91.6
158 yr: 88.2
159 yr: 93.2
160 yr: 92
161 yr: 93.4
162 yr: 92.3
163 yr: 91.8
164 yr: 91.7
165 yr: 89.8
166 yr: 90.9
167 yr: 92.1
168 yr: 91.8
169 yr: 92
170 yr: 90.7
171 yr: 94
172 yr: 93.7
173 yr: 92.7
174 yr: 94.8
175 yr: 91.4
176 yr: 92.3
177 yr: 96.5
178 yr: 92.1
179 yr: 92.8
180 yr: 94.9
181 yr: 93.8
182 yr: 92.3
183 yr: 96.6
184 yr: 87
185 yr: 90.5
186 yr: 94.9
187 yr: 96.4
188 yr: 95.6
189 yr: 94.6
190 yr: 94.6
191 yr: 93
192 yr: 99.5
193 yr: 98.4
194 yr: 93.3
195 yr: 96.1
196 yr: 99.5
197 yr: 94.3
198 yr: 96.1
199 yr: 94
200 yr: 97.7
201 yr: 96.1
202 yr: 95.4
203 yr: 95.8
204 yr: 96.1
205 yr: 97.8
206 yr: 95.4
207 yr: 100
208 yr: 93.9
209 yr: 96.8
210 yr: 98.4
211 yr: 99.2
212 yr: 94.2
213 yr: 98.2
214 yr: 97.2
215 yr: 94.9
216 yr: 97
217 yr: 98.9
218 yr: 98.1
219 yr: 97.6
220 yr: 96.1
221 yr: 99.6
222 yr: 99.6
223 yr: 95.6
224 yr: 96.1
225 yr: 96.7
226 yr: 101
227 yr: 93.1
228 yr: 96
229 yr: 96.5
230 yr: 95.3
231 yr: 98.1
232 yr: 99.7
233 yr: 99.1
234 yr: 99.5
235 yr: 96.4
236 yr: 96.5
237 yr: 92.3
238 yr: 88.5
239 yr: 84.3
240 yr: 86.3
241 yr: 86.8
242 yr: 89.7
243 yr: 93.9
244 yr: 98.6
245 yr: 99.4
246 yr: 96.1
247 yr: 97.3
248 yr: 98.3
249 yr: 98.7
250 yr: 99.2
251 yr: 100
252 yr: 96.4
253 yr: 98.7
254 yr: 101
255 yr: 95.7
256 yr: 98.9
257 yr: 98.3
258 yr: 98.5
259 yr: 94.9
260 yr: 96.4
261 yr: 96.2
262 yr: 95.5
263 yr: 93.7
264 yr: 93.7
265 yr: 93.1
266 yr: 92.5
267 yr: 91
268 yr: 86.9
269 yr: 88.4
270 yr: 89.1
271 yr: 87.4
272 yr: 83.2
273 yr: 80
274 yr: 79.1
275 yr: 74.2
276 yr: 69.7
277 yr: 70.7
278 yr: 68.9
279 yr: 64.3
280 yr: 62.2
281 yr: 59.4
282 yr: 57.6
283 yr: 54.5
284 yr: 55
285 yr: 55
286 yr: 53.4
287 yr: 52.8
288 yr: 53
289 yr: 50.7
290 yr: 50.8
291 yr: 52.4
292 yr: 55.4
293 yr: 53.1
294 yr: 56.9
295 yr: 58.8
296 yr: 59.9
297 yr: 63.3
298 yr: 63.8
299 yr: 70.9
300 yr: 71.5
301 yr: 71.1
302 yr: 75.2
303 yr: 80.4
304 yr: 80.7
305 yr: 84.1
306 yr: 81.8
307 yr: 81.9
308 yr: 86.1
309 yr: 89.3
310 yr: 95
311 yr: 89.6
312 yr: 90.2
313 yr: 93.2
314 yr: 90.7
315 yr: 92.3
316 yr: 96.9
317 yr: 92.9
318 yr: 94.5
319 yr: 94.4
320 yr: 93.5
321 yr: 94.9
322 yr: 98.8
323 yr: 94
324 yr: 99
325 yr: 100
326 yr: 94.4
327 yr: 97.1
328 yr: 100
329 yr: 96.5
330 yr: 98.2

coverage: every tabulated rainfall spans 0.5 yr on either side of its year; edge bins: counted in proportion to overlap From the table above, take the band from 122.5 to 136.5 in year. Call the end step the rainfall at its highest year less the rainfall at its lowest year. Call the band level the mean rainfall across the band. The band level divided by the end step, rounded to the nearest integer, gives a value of 26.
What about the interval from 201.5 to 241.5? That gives -11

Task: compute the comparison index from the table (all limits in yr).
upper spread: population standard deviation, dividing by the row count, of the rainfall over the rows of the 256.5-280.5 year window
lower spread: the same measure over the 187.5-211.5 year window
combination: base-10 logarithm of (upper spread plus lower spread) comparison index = 1.12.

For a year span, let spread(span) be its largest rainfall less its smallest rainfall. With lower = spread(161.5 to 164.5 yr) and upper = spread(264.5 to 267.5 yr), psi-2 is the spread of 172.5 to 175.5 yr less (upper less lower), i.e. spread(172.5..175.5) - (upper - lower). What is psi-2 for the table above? 1.9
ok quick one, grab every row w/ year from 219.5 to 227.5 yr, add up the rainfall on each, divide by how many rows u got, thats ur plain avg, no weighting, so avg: 97.2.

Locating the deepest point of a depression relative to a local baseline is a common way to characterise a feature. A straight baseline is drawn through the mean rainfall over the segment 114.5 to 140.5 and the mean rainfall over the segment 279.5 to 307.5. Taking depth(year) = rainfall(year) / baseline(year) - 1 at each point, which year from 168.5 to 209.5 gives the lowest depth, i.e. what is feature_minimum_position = 184 yr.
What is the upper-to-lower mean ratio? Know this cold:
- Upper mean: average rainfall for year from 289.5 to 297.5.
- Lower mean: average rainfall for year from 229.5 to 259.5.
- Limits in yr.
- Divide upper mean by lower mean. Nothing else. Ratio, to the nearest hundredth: 0.59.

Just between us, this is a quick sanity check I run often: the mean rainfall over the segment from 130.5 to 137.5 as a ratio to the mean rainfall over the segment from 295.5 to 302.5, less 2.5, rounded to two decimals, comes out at -1.14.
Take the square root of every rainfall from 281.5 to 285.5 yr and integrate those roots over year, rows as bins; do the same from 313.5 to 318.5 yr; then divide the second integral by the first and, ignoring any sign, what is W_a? 1.6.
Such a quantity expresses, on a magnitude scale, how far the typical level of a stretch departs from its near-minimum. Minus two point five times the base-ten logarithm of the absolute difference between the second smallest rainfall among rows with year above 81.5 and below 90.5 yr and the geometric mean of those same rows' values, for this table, -1.7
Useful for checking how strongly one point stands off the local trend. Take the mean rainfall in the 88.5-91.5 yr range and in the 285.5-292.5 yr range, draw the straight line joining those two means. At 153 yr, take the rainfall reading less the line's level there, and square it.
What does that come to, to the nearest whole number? 1178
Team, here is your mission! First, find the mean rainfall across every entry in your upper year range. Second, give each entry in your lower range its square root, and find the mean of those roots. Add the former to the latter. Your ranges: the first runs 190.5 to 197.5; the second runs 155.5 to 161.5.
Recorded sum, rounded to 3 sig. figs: 106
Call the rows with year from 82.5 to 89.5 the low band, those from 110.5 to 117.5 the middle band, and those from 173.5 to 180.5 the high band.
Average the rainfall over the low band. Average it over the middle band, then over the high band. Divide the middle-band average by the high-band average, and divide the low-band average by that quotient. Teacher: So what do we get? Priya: 76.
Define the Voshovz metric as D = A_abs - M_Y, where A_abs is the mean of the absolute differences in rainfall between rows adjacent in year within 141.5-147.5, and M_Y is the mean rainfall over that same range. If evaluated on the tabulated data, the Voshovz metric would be -88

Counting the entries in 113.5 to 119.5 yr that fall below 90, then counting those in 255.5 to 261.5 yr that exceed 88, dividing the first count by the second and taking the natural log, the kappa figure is -1.1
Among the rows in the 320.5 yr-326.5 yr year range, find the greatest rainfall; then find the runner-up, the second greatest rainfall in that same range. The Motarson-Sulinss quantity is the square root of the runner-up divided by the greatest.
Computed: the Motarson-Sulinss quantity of 0.995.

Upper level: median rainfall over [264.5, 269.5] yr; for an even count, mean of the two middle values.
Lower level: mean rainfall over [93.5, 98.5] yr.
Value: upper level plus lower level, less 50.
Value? 102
